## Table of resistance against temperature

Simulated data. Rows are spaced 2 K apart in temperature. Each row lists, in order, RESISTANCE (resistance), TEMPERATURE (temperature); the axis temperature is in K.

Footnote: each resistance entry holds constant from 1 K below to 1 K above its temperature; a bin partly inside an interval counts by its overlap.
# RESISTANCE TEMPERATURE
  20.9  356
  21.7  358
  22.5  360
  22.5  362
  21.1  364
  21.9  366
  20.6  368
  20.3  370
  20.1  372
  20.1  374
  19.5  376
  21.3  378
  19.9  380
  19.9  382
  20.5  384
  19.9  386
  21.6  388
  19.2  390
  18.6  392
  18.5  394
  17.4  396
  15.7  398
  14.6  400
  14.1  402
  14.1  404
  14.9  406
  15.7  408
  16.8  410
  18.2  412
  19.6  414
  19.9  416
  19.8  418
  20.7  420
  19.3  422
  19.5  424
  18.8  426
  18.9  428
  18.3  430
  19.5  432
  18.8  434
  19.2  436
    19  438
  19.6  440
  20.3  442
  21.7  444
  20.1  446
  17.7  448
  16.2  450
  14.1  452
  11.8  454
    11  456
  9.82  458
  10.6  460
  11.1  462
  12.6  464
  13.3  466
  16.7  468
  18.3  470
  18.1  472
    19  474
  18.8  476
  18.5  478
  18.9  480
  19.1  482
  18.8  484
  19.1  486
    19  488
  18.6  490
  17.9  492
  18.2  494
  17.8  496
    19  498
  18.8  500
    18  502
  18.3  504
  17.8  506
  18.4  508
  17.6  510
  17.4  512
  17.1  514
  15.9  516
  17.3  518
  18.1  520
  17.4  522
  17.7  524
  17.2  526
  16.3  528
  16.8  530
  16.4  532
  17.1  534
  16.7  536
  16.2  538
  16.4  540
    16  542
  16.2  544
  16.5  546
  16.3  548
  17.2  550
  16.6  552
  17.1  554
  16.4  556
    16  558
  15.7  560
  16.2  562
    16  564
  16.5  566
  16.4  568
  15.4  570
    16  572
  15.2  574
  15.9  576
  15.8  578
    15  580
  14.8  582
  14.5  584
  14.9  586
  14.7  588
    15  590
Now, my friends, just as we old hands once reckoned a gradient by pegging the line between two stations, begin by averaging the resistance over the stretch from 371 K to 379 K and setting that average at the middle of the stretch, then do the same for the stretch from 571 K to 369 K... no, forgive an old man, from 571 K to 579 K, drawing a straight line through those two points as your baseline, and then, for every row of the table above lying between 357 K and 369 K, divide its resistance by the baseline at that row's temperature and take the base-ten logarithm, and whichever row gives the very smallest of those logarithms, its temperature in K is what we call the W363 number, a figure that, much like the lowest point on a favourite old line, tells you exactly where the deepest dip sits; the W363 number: 368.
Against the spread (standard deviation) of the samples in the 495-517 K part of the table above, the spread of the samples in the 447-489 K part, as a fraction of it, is 4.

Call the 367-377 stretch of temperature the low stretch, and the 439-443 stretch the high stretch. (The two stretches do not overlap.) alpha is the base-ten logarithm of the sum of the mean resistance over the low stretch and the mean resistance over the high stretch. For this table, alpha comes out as 1.60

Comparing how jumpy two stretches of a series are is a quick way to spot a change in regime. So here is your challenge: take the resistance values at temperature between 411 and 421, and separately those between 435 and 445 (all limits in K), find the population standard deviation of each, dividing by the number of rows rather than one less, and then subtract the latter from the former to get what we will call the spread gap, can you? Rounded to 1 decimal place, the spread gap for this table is -0.2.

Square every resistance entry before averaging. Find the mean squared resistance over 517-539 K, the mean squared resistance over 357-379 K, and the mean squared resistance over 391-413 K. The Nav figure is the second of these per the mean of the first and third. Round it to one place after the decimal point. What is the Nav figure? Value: 1.6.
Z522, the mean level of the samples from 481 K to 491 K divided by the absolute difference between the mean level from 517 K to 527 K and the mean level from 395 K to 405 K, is 8.0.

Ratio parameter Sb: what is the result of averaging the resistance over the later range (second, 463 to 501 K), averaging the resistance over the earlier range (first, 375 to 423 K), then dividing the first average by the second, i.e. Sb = 1.02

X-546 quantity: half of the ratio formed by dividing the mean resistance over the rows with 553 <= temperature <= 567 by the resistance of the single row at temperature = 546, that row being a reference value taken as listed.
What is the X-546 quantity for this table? 0.49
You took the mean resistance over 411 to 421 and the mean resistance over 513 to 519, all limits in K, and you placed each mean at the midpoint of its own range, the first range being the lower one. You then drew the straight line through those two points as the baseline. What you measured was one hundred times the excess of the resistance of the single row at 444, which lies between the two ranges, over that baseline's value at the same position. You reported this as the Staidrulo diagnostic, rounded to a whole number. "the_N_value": 286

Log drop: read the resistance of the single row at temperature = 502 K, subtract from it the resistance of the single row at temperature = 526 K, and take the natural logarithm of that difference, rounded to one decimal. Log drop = -0.2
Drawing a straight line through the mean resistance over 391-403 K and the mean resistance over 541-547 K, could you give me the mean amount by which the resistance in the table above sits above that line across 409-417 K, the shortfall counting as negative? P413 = 2.17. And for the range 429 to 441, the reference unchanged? 2.65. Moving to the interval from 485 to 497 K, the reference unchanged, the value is 2.11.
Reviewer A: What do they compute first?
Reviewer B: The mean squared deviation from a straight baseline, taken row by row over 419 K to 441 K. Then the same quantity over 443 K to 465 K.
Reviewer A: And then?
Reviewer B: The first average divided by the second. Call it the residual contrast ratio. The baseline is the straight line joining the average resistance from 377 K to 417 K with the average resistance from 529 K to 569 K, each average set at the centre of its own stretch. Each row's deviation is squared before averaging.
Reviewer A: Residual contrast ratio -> 0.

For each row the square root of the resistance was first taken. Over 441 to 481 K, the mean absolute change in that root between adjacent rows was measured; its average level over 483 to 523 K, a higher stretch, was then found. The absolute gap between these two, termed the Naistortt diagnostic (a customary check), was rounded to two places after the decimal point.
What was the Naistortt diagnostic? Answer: 4.08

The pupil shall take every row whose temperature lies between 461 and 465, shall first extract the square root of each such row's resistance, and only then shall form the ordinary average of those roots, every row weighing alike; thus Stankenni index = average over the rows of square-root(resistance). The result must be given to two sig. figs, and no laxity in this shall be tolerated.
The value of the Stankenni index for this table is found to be 3.4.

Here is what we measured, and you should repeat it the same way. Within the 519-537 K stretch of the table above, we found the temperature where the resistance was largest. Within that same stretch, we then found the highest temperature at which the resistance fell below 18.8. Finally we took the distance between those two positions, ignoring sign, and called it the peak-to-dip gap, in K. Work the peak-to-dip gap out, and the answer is 16 K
